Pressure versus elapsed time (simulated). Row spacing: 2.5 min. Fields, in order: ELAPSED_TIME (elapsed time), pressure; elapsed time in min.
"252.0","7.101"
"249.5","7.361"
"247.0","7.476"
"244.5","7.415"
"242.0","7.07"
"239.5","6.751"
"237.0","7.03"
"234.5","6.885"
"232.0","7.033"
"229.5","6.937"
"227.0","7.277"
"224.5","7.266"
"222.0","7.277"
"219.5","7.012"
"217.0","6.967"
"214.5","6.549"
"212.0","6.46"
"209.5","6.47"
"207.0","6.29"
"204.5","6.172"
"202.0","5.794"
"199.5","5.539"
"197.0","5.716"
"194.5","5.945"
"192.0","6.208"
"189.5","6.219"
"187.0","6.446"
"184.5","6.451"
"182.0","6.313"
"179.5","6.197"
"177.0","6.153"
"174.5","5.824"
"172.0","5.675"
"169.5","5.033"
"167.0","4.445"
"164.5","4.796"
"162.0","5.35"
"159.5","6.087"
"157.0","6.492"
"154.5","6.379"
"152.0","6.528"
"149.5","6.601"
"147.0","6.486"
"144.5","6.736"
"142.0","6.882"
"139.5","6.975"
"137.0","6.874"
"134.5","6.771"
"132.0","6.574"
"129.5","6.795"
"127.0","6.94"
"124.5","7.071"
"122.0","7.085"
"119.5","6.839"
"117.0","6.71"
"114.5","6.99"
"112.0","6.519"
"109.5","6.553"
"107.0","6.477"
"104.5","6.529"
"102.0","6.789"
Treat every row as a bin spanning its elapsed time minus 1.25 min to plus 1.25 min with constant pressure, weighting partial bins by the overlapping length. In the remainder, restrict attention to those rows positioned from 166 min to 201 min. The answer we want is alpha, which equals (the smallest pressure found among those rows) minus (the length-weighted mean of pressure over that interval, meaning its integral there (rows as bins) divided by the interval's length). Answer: -1.4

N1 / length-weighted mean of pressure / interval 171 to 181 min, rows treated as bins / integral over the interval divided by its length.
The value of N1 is 6.0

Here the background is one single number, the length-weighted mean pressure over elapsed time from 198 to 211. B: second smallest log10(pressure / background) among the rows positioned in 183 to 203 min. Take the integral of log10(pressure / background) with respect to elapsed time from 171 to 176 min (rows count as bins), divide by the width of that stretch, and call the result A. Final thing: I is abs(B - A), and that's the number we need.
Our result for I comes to 0.00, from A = -0.021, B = -0.02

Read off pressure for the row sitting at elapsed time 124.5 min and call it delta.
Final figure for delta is 7.071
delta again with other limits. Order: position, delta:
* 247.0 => 7.476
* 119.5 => 6.839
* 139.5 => 6.975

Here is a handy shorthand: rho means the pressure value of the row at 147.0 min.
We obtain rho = 6.486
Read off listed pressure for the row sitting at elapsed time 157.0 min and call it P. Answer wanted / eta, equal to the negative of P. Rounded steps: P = 6.492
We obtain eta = -6.49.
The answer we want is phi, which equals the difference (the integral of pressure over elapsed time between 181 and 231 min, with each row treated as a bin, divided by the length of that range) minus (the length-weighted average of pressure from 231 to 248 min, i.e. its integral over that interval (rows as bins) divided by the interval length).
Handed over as -0.6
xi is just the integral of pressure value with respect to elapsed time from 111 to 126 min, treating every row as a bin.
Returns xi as 103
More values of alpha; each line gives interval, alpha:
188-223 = -0.8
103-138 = -0.3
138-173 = -1.6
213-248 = -0.5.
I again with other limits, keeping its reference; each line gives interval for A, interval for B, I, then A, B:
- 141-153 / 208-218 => 0.01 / 0.040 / 0.03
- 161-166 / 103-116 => 0.11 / -0.081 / 0.03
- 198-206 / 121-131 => 0.07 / -0.016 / 0.06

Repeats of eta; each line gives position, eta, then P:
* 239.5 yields -6.75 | 6.751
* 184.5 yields -6.45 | 6.451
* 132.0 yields -6.57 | 6.574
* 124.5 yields -7.07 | 7.071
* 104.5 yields -6.53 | 6.529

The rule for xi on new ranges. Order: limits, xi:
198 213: 92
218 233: 107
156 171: 80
